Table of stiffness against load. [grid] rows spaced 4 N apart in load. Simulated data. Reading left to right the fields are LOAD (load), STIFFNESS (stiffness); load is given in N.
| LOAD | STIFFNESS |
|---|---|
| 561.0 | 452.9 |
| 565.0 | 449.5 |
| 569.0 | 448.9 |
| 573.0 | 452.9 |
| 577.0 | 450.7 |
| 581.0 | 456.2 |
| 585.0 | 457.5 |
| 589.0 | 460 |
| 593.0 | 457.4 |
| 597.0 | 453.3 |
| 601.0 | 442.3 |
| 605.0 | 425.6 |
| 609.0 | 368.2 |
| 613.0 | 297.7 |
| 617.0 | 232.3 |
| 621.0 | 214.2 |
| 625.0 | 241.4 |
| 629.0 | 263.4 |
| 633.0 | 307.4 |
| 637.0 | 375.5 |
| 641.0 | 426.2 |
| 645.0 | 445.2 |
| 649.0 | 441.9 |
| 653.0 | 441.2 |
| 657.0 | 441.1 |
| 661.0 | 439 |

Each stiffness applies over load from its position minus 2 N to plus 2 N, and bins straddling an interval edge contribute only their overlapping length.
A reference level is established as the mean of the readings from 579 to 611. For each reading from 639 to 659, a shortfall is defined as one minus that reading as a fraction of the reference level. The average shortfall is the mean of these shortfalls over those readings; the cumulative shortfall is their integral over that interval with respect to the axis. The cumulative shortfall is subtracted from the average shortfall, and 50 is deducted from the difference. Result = -50.0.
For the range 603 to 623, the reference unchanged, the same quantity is -55.7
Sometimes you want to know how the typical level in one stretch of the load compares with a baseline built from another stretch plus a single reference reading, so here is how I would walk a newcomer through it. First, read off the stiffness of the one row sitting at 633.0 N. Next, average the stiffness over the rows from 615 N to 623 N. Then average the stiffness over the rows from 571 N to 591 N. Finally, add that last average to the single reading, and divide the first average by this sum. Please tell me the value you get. 0.29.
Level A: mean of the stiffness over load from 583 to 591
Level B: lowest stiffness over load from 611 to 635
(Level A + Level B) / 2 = 336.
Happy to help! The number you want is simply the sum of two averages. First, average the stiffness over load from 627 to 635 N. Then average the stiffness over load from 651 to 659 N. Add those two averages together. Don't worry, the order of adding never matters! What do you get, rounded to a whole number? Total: 727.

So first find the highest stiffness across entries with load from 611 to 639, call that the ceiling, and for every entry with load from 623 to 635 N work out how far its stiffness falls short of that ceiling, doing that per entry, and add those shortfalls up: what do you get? 314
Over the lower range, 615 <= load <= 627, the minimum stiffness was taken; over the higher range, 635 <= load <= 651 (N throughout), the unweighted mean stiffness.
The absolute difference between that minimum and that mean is 208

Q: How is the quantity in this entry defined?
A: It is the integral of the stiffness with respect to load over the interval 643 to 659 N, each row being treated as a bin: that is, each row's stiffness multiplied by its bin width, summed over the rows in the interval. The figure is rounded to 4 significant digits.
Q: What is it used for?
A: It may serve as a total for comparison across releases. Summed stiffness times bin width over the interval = 7078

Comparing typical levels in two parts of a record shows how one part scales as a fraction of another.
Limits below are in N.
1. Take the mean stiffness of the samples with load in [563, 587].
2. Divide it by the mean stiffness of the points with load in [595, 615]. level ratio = 1.1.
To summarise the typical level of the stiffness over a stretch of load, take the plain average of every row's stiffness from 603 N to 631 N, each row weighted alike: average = 292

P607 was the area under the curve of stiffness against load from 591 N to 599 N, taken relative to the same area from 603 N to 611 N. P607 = 1.15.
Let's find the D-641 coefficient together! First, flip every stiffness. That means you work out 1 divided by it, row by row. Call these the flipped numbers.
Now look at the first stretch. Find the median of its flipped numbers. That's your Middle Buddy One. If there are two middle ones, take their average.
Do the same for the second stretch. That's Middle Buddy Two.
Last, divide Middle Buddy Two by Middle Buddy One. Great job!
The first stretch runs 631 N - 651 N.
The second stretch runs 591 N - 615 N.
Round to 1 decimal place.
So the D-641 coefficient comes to 1.0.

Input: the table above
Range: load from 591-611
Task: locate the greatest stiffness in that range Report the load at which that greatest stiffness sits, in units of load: 593.0 N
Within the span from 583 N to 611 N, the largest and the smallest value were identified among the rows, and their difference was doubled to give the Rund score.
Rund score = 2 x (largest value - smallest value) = 184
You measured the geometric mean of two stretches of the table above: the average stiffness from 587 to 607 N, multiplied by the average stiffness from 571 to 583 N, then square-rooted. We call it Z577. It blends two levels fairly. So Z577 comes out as 450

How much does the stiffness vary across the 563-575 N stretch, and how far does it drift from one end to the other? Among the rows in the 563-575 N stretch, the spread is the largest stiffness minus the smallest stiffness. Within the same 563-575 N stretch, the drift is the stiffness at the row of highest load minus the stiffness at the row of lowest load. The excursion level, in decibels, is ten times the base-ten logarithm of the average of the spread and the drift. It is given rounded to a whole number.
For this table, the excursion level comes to 6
